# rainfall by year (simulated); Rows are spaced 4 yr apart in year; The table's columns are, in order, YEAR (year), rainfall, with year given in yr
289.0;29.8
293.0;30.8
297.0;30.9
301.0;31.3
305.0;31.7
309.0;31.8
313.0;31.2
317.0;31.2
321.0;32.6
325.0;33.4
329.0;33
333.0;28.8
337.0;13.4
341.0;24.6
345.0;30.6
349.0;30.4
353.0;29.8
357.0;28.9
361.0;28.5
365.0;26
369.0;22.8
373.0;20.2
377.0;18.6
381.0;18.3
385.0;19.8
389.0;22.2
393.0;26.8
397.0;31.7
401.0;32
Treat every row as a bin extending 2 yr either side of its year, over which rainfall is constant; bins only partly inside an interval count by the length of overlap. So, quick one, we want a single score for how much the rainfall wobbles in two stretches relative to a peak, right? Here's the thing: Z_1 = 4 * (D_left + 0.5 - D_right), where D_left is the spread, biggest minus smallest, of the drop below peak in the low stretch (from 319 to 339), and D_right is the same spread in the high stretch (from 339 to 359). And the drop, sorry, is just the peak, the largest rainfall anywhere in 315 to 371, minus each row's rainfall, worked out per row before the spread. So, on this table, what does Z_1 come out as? 58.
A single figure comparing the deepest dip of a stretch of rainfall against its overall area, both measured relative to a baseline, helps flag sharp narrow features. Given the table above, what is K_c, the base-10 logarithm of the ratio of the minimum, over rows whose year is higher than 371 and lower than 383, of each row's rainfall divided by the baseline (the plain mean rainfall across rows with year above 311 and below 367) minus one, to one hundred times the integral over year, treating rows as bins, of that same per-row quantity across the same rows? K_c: -3.05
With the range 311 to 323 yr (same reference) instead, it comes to -3.15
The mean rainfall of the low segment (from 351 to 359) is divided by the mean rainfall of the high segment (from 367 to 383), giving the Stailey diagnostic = 1.47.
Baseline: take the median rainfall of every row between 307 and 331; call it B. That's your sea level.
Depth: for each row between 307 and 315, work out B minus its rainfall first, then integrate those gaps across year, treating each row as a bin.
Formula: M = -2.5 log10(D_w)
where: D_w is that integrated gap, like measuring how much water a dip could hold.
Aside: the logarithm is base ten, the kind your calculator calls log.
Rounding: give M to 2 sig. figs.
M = -1.9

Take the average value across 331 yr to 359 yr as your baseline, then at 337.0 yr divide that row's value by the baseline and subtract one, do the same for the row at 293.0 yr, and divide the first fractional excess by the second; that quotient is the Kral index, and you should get -3.2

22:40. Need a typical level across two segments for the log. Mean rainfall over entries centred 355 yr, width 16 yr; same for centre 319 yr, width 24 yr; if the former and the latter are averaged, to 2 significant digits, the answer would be 31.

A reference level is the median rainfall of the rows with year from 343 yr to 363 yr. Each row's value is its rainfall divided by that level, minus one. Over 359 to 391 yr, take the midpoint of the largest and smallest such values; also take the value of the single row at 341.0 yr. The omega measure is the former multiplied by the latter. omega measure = 0.037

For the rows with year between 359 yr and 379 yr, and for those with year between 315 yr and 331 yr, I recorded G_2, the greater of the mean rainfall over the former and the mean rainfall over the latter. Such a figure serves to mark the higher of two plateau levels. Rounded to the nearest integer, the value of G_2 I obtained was 33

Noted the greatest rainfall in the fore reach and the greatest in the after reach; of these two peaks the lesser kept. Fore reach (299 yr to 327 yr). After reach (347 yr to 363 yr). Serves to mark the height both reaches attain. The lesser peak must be 30.4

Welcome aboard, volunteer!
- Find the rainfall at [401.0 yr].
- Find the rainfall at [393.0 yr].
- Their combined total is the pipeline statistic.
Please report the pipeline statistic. 58.8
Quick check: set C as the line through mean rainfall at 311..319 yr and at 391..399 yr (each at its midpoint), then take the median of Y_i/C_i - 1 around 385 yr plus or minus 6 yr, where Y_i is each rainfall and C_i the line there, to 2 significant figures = -0.33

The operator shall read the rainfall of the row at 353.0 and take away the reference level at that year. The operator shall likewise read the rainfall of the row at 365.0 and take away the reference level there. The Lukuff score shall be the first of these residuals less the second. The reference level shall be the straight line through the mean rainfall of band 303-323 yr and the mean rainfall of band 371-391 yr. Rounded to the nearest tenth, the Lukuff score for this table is 1.7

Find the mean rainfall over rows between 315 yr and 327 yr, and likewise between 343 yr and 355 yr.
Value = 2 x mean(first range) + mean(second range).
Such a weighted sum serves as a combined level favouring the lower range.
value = 95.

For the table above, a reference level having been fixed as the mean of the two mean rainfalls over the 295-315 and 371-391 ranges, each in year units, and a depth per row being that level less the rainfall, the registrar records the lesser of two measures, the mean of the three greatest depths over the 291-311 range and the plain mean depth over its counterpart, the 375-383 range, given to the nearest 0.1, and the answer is -5.4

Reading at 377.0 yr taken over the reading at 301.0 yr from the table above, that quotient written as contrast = 0.6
